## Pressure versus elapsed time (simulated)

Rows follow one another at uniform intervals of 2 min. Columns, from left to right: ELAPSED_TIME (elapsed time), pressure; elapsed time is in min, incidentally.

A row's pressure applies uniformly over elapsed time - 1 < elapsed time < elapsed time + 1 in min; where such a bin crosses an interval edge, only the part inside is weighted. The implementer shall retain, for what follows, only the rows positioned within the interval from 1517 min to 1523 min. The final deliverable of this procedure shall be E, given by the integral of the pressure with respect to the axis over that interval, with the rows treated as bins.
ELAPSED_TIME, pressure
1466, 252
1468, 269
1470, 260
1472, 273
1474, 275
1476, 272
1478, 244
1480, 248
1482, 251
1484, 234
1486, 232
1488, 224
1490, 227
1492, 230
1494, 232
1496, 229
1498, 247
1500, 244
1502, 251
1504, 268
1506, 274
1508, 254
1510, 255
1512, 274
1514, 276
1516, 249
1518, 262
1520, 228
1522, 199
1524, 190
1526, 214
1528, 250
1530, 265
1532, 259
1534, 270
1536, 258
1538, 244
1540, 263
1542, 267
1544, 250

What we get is 1378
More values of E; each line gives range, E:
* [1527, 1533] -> 1548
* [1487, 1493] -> 1362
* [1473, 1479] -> 1582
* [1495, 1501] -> 1440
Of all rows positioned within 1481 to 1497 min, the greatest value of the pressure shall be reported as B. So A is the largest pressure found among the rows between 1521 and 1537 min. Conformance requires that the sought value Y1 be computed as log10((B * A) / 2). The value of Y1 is 4.53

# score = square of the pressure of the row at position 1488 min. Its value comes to 50176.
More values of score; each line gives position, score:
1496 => 52441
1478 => 59536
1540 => 69169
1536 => 66564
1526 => 45796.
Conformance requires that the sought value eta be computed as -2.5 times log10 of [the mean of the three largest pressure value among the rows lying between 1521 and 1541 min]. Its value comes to -6.06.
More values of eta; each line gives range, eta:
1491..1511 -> -6.06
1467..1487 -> -6.09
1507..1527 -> -6.08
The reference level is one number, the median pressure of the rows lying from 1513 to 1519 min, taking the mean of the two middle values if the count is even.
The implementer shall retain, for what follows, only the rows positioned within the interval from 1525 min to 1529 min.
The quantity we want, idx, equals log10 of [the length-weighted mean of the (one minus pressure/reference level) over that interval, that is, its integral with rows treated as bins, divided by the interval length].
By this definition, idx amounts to -0.94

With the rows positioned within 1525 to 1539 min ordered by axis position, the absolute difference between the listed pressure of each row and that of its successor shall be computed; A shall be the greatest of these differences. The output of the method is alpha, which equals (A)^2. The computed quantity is 1296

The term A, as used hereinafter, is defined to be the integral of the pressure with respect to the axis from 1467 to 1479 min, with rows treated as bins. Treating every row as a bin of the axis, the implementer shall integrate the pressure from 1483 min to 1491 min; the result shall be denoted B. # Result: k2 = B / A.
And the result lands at 0.6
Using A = 3186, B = 1834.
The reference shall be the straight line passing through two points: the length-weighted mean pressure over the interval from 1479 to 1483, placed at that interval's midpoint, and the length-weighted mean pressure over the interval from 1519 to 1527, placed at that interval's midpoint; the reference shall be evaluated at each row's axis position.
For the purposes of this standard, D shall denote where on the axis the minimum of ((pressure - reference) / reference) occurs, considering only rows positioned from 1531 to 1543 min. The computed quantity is 1538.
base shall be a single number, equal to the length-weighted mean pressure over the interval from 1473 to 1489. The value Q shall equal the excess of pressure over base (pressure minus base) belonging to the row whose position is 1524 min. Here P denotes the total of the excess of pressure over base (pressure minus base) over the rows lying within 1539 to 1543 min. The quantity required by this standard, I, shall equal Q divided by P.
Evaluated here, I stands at -1.6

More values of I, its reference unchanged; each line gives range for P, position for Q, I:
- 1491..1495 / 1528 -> -0.1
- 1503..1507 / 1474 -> 0.6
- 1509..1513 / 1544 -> 0.1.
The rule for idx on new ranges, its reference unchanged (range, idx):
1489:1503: -1.02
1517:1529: -0.84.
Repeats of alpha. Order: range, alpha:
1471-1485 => 784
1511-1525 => 1156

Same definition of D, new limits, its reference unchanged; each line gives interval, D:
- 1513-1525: 1524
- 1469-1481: 1478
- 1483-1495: 1488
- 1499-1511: 1500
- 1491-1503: 1492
